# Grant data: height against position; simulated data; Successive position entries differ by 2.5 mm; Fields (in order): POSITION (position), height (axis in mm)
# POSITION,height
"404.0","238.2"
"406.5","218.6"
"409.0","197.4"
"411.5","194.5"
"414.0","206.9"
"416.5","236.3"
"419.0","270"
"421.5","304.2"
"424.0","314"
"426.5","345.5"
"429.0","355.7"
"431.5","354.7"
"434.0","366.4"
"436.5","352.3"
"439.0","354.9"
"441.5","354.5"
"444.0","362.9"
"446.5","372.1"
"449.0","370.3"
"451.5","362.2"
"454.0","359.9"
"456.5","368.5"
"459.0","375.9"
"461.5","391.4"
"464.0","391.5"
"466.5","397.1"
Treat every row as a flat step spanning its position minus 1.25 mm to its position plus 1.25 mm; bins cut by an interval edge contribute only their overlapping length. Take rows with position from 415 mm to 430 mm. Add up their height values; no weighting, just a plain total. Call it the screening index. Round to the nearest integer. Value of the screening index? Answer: 1826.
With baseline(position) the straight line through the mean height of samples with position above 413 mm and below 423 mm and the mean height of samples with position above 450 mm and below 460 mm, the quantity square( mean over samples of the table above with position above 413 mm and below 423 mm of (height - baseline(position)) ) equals 0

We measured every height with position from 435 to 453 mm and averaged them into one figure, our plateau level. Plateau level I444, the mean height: 361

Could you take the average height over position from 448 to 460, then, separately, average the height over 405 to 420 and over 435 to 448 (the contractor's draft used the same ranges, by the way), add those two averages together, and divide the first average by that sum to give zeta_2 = 0.63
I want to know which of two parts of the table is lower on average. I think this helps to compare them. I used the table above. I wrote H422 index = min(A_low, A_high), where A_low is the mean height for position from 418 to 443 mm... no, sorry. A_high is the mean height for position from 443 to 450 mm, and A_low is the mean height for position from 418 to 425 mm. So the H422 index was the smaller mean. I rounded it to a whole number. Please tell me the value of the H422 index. 296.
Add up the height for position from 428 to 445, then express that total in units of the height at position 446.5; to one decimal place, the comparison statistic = 6.7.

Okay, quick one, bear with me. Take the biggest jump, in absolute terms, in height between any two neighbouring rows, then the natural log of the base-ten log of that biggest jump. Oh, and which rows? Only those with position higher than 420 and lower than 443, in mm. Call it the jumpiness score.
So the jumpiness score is 0.40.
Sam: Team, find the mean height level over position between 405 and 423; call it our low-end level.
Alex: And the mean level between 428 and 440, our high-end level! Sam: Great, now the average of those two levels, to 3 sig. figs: 295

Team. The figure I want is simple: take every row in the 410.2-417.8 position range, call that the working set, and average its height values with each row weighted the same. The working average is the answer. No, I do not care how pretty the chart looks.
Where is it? 213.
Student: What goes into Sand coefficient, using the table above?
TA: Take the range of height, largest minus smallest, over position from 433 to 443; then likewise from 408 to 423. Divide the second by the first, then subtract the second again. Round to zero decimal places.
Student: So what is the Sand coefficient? -102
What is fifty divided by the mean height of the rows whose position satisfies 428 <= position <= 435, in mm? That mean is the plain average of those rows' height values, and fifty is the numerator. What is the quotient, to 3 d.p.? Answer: 0.139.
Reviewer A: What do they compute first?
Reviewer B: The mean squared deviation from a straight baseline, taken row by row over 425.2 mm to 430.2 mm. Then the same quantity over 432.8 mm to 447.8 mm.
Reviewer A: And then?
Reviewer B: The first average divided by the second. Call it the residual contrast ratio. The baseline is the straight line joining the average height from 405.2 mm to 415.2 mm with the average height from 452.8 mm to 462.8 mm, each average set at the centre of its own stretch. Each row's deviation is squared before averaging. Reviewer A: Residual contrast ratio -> 2.7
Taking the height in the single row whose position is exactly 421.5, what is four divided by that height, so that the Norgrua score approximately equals 0.0131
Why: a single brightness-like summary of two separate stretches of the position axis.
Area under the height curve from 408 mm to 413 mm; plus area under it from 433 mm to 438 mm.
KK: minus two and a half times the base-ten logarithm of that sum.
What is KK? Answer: -8.61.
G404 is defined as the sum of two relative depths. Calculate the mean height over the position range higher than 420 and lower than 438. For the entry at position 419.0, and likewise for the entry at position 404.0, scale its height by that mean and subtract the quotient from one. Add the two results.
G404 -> 0.51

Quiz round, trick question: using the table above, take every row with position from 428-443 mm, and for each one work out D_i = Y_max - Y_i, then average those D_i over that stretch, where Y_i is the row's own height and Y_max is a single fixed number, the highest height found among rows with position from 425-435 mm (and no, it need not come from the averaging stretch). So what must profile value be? 10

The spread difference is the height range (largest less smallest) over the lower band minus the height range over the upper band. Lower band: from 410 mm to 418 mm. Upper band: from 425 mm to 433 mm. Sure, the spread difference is 32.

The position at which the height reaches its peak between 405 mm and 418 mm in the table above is 416.5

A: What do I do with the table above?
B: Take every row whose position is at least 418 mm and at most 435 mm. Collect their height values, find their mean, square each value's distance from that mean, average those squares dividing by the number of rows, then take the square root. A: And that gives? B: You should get 32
